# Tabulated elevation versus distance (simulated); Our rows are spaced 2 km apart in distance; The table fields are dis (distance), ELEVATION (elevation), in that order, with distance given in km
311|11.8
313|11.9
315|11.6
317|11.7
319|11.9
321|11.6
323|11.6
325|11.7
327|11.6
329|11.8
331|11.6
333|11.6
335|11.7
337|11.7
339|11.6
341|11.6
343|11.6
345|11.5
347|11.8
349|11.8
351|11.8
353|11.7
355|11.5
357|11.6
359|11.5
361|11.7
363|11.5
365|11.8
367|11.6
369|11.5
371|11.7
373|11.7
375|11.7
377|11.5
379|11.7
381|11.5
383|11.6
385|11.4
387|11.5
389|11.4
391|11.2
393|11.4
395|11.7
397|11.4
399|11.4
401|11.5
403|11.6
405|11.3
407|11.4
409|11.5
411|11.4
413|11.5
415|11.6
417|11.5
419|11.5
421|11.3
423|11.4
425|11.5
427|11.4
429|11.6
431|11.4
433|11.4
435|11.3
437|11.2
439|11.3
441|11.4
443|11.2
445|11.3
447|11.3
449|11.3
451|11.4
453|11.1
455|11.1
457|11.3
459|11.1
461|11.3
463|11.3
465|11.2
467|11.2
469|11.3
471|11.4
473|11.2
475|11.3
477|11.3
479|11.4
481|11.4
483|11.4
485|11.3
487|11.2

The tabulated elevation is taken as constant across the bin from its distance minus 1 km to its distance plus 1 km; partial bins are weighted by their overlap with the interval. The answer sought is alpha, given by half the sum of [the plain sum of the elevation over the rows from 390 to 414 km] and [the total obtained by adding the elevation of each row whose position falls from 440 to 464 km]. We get 136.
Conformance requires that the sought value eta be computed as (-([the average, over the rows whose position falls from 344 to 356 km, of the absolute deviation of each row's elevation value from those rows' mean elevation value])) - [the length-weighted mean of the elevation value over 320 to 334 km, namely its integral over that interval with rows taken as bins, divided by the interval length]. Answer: -11.8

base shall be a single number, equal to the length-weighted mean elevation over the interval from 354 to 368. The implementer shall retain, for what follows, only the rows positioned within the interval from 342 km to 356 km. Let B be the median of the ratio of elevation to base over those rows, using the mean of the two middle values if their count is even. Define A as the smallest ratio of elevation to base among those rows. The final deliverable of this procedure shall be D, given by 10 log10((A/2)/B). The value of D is -3.09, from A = 0.991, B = 1.01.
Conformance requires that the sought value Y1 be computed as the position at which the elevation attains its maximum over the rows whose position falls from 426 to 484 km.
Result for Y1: 429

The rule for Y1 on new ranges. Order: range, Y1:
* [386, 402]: 395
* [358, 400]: 365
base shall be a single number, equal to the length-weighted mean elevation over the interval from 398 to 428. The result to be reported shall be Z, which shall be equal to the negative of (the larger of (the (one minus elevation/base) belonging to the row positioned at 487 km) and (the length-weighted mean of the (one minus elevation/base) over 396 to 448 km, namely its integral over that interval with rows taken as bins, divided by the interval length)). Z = -0.022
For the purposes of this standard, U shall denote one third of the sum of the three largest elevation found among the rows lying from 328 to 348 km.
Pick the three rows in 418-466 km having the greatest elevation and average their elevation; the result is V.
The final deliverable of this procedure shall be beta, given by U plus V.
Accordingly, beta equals 23.3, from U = 11.8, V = 11.53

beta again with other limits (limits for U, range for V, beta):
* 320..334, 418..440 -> 23.2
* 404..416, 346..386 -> 23.3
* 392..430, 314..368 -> 23.5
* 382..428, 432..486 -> 23.0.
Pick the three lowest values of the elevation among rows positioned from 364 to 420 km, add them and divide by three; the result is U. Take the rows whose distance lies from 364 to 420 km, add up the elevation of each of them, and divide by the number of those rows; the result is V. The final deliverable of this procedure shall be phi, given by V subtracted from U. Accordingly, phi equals -0.22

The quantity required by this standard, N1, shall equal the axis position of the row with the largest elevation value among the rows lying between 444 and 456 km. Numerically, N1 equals 451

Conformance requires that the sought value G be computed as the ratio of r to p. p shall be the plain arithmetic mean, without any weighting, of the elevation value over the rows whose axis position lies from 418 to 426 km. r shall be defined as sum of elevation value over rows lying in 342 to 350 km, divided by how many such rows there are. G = 1.02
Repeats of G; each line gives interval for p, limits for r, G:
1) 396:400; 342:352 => 1.03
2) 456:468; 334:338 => 1.04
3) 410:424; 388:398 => 1.00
